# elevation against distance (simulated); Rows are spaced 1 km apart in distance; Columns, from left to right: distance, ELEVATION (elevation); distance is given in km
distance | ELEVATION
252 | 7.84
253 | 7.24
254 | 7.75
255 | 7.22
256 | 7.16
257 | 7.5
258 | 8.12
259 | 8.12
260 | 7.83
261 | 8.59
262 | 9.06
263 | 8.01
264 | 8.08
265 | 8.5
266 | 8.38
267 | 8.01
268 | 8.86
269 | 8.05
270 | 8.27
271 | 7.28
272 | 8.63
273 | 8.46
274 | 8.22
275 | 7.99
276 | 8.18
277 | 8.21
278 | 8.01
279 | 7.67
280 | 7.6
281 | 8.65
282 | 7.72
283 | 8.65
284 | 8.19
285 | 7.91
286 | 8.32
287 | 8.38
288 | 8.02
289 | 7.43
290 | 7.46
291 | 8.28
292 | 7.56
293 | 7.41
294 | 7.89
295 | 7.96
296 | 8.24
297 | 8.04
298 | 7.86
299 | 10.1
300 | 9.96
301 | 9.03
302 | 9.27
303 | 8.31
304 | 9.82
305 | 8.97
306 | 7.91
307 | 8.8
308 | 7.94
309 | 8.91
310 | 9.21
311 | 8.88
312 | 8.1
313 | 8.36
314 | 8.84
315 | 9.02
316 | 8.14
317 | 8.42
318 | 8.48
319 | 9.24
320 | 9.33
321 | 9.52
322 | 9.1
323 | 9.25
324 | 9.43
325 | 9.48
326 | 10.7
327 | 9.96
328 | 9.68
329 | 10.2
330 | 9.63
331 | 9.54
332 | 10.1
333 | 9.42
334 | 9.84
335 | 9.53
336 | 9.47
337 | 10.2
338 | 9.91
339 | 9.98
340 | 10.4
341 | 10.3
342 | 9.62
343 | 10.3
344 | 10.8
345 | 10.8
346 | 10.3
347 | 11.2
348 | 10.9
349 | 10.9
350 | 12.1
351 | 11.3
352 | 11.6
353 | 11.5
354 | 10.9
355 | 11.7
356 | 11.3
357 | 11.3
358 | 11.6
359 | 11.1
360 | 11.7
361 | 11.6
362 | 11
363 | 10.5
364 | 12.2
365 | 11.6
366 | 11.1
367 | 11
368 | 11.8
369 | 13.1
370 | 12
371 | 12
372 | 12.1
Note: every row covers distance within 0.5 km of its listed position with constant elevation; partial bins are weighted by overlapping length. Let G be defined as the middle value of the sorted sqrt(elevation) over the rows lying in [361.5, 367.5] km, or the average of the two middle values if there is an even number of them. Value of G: 3.32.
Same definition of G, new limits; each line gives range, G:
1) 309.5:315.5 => 2.98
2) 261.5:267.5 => 2.87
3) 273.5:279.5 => 2.85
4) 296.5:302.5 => 3.02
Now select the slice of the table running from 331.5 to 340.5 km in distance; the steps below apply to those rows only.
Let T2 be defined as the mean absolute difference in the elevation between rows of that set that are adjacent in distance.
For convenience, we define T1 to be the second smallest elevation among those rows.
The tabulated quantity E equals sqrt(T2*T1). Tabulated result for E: 1.9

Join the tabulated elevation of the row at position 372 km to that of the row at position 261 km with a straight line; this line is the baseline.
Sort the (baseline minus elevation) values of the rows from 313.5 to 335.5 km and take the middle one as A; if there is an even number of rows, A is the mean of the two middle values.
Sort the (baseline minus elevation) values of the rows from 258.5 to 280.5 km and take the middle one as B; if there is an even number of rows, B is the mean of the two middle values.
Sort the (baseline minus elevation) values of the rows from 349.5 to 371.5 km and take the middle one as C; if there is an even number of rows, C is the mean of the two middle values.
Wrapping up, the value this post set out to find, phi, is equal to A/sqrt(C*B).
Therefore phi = 3.7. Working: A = 1.2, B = 0.69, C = 0.14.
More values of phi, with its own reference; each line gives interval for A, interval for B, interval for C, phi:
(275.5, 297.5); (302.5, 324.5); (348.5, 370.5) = 3.2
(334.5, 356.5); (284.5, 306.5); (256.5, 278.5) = 0.6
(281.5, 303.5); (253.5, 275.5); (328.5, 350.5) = 2.0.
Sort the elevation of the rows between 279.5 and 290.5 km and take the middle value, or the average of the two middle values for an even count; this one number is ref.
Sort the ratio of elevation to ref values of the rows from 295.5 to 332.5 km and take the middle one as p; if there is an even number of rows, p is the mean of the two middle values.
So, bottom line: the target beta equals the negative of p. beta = -1.13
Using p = 1.13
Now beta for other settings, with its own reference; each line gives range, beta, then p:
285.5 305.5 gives -1.03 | 1.03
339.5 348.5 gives -1.30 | 1.30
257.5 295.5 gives -1.01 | 1.01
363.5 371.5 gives -1.48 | 1.48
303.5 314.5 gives -1.10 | 1.10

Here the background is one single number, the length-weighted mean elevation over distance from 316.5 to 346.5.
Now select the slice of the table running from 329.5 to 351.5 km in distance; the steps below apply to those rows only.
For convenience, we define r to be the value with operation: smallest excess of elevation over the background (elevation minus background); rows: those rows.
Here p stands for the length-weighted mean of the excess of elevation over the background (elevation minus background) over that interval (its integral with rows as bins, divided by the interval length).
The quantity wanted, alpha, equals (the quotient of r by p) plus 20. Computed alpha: 19.4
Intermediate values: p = 0.5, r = -0.34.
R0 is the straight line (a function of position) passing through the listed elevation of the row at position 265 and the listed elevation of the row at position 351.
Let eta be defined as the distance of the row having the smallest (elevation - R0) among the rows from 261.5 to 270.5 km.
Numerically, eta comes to 269 km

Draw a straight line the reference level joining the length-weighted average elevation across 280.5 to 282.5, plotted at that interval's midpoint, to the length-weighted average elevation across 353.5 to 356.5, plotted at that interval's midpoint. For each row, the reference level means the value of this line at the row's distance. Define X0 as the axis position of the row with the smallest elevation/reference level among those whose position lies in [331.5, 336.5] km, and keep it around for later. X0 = 336 km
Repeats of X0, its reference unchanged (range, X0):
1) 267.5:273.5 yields 271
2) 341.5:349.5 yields 342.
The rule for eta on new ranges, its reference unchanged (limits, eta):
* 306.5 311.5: 308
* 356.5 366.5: 363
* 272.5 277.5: 275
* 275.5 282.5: 280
